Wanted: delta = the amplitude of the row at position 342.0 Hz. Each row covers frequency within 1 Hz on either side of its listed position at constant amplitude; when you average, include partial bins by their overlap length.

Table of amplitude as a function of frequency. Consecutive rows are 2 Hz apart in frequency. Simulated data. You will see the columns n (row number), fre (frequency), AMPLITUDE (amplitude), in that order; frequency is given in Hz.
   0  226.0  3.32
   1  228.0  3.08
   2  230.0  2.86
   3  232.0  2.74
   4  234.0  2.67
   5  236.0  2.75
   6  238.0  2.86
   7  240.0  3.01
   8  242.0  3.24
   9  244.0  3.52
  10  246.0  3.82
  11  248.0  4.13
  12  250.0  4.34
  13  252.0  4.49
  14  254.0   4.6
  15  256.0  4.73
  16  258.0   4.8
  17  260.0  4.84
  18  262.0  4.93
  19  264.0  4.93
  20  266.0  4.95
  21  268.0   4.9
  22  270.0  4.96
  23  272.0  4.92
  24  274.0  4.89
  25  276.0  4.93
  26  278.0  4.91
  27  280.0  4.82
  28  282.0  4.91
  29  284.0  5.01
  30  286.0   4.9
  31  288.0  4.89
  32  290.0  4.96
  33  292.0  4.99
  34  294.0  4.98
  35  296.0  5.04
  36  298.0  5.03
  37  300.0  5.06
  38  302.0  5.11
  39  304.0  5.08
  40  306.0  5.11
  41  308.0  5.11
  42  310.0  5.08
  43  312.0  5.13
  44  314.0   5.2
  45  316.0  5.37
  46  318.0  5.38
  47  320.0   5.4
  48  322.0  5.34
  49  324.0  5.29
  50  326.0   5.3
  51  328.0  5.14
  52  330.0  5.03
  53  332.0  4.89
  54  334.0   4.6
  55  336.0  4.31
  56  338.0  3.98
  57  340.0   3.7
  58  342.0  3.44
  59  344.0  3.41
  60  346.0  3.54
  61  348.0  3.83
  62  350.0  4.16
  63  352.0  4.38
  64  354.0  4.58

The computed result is 3.44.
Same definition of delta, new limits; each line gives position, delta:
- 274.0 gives 4.89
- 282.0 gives 4.91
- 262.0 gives 4.93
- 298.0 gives 5.03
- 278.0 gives 4.91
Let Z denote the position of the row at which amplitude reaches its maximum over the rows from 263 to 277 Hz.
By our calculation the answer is 270.0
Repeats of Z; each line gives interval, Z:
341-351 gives 350.0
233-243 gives 242.0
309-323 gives 320.0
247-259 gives 258.0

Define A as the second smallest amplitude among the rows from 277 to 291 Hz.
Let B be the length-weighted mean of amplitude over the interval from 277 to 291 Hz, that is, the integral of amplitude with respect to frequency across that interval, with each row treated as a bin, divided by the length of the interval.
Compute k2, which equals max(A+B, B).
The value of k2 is 9.8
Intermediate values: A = 4.89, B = 4.9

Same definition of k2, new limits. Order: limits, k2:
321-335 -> 10.0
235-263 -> 6.9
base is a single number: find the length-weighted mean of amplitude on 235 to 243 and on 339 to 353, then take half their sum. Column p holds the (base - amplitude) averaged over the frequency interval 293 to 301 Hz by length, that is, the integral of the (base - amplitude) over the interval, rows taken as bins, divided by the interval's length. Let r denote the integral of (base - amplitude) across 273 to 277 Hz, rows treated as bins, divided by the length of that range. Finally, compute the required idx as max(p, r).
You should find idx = -1.5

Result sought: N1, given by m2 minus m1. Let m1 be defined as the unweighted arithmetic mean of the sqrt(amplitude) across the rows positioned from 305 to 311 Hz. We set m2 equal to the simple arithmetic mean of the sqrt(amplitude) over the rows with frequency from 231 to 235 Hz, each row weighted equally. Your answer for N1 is -0.61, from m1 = 2.26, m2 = 1.6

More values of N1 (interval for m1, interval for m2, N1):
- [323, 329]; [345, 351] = -0.33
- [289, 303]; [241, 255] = -0.24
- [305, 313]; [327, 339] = -0.10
